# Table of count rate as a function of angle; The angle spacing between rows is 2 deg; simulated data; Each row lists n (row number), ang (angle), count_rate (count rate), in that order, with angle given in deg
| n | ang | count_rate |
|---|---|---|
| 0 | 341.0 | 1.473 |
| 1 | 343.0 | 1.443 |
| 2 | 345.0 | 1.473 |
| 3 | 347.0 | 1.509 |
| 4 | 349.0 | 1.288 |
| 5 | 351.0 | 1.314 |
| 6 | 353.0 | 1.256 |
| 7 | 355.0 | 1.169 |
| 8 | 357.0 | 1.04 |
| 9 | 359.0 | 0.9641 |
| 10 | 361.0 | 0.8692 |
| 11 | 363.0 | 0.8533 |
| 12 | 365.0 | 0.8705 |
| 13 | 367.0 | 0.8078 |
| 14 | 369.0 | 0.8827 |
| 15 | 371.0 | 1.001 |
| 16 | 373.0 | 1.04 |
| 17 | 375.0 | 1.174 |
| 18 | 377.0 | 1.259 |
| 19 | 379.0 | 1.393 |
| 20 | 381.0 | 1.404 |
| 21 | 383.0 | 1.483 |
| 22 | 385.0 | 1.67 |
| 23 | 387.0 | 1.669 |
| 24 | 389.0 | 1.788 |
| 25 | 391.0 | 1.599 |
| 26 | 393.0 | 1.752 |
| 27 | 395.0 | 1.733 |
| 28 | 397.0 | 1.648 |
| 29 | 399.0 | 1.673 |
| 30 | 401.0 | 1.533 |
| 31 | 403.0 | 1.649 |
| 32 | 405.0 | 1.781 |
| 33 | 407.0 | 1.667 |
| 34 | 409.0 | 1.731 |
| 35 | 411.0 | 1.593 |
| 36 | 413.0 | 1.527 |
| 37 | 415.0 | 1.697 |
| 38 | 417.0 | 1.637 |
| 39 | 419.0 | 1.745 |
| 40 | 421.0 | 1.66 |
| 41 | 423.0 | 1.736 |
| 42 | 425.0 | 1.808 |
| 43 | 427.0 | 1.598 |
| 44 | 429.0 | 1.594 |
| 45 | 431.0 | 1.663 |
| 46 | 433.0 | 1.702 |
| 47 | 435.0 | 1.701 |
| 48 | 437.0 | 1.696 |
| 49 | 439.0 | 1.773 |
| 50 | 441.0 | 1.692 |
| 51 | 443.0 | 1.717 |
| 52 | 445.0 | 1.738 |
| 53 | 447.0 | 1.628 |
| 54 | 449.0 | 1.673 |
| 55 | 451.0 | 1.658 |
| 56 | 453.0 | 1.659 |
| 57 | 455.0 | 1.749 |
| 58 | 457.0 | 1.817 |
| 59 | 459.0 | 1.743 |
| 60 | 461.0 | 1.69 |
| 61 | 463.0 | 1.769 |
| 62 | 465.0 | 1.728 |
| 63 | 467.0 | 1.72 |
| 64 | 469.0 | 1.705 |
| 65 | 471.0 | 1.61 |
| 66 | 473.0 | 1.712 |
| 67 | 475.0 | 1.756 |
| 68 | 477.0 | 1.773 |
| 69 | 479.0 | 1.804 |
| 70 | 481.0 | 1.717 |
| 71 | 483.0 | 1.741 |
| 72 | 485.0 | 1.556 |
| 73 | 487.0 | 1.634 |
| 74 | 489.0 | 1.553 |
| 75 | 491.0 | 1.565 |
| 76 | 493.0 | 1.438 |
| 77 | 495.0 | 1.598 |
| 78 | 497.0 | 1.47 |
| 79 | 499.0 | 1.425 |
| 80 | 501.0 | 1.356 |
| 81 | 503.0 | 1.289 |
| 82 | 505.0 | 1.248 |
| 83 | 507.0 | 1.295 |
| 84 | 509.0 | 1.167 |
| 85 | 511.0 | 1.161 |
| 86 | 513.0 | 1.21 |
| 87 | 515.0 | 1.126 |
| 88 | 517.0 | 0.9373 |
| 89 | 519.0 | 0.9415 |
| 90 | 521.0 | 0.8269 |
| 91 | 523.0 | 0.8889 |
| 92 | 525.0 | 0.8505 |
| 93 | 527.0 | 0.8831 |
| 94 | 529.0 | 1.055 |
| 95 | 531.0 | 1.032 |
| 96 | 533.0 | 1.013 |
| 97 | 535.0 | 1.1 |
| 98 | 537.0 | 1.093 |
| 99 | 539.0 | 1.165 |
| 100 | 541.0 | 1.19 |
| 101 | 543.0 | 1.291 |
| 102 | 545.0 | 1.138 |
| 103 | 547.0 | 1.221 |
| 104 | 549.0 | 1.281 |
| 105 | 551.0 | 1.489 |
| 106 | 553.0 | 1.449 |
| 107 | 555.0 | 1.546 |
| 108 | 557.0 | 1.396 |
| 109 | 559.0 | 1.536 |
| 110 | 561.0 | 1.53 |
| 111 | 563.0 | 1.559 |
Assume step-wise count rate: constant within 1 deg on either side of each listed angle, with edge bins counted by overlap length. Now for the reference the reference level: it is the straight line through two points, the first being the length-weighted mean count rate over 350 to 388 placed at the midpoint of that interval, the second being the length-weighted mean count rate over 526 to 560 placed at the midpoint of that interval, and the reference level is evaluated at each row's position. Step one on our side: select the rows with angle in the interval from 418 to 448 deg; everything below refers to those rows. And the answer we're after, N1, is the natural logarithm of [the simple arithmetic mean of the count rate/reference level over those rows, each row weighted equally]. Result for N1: 0.36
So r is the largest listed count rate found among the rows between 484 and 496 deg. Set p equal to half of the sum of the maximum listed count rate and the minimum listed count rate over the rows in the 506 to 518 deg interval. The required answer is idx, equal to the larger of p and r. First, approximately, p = 1.12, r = 1.634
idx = 1.63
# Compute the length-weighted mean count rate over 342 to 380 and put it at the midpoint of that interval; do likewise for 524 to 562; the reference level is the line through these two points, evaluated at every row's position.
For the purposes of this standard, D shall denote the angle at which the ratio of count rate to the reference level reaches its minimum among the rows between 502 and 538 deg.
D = 521.0 deg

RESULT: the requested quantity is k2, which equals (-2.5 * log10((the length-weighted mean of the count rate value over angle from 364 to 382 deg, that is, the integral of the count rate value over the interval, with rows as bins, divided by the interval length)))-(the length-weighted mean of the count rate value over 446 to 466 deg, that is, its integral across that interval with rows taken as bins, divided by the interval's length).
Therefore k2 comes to -1.8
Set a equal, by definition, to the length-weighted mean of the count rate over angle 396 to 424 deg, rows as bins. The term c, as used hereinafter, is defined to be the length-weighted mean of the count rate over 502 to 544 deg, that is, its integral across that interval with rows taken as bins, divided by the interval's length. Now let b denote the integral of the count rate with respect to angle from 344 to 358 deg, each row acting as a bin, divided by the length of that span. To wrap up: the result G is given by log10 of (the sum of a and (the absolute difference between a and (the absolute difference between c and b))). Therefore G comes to 0.49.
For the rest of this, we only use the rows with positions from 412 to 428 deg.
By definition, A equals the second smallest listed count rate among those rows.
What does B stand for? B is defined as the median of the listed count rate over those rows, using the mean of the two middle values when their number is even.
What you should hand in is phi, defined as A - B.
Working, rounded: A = 1.598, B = 1.68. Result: -0.08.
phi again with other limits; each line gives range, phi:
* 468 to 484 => -0.02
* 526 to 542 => -0.06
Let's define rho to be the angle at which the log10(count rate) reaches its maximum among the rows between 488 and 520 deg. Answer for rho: 495.0 deg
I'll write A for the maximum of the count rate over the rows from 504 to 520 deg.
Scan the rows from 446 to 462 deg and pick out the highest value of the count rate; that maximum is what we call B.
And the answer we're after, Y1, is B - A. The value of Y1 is 0.52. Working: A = 1.295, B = 1.817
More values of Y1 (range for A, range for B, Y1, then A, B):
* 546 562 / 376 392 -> 0.24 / 1.546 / 1.788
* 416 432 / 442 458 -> 0.01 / 1.808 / 1.817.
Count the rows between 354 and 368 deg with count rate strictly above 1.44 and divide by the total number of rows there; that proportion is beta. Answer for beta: 0.00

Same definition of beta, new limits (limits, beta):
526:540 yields 0.00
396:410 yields 1.00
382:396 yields 1.00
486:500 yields 0.71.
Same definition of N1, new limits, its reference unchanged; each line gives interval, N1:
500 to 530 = -0.12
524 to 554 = -0.06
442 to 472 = 0.36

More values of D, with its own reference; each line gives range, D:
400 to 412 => 401.0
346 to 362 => 361.0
